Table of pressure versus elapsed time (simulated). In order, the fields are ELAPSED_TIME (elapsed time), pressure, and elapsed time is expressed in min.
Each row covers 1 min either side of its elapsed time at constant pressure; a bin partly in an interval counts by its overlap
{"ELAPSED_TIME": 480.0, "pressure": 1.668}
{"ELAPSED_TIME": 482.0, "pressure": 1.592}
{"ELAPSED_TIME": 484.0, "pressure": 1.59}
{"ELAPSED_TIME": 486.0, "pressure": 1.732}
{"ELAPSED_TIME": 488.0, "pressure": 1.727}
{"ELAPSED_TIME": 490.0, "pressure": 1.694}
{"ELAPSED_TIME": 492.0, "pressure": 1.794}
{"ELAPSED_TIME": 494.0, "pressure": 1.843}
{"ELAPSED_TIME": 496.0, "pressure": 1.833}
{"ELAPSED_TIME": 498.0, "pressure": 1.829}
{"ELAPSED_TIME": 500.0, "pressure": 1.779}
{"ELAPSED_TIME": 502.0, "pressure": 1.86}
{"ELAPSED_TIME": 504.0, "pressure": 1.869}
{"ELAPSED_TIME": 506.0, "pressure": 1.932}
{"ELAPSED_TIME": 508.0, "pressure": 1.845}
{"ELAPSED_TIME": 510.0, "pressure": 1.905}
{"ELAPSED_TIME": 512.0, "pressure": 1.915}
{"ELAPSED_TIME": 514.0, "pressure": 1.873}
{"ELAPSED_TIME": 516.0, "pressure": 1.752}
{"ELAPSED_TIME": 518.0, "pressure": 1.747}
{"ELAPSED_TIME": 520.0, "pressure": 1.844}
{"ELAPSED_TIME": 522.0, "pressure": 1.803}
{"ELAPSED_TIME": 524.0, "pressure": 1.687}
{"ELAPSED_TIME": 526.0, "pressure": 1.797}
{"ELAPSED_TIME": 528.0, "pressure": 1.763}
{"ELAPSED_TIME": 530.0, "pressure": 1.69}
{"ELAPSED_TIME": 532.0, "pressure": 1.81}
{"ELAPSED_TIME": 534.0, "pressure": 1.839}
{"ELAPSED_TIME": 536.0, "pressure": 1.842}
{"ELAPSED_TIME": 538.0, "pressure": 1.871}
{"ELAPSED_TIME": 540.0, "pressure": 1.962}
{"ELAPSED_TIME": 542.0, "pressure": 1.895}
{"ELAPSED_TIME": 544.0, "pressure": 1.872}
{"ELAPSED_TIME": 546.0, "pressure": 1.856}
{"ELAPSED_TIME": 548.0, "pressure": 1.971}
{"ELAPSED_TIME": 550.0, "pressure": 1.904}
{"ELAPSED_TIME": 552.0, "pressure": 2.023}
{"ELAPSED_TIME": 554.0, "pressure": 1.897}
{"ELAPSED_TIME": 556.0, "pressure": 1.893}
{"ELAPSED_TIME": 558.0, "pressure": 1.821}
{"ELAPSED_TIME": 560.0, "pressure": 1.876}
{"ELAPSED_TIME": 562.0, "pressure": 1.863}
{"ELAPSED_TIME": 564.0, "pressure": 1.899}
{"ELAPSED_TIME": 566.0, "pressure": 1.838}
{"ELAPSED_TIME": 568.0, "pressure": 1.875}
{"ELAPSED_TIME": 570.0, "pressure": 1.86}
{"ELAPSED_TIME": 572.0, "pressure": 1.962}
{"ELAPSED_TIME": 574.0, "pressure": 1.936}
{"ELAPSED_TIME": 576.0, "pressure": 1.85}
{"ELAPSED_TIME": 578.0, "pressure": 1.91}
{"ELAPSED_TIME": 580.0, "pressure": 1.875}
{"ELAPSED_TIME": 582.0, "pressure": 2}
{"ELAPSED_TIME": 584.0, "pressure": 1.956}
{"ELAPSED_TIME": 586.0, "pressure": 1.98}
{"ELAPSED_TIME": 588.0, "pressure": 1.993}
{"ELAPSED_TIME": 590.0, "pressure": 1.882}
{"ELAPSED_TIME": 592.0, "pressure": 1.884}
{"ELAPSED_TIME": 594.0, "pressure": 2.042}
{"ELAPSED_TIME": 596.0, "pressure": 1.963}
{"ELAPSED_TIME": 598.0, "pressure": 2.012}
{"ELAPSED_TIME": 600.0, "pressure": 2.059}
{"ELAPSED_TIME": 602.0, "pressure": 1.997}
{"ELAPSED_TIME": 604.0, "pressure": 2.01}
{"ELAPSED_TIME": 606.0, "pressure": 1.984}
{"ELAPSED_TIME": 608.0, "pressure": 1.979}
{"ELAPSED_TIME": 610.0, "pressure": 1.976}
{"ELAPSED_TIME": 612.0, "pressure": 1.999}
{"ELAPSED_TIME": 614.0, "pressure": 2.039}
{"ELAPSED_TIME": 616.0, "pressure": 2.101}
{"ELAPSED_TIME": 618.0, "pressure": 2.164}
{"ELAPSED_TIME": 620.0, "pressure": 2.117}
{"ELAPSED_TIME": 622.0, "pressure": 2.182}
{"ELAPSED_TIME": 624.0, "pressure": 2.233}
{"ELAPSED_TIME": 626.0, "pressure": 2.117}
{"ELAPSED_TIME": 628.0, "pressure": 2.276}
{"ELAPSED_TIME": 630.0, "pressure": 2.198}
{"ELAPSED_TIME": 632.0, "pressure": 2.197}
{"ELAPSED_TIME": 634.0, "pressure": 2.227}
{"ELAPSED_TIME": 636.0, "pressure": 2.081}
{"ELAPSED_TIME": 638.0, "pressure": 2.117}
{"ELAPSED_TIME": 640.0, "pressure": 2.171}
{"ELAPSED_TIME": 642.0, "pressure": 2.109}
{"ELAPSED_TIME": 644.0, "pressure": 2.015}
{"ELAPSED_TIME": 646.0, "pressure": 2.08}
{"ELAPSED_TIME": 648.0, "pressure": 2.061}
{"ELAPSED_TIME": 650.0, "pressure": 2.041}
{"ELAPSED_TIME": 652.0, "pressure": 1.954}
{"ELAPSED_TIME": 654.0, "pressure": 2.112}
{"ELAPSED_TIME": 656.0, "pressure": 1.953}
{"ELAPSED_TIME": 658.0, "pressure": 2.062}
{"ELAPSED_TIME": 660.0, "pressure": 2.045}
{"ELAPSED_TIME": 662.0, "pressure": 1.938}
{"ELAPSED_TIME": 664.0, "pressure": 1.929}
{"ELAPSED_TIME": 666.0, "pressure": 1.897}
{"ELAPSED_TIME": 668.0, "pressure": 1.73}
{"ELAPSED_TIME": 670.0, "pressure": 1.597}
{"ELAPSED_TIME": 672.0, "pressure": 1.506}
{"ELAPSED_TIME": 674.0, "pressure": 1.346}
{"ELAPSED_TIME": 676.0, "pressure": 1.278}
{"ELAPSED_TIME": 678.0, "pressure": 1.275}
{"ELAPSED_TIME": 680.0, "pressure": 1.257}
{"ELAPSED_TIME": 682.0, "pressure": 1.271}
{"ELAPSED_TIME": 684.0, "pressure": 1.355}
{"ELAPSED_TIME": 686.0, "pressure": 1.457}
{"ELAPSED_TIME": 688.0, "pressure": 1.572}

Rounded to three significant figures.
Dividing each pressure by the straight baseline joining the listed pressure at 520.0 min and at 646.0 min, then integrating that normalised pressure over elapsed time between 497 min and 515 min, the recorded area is 18.5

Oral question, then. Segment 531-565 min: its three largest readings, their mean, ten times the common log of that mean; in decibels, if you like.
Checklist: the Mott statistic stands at 2.98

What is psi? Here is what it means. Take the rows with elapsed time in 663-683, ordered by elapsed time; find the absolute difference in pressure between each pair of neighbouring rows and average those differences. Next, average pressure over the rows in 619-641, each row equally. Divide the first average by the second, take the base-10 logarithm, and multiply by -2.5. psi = 3.64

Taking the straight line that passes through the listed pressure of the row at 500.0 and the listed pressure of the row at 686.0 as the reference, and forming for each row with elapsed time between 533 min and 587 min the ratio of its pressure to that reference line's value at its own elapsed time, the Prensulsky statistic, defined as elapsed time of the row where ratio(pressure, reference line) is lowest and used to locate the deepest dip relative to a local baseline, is 534.0 min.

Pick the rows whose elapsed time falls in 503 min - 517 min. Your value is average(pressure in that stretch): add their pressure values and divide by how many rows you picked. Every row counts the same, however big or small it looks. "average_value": 1.87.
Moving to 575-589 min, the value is 1.94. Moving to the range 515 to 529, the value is 1.77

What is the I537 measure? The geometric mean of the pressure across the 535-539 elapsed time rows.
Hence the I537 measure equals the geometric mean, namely 1.86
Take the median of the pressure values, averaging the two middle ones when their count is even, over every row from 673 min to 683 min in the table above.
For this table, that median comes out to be 1.3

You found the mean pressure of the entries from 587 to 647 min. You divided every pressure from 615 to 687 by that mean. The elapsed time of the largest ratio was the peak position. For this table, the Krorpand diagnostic 628.0 min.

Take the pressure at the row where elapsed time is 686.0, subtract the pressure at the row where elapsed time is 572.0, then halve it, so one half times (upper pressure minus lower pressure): -0.25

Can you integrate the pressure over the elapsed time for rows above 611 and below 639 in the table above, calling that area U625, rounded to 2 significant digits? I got 60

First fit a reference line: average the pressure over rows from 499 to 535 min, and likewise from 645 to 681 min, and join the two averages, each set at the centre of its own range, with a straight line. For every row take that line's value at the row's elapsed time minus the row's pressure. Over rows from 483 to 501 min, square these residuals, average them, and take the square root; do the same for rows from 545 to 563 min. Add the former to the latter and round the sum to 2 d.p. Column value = 0.21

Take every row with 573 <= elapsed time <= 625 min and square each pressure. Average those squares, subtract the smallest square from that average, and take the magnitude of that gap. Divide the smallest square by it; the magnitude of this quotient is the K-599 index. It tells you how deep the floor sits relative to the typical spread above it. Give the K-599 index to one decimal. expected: 5.7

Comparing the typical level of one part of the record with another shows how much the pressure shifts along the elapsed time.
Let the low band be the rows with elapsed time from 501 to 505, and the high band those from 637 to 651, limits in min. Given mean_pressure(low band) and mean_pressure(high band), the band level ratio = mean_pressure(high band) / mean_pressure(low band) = 1.1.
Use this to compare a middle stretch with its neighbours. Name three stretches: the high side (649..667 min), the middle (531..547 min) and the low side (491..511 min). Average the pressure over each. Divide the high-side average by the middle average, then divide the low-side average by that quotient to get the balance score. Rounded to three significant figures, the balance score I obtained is 1.73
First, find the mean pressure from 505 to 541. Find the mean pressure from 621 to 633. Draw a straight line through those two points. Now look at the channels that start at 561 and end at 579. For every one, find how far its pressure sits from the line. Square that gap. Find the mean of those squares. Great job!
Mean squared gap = 0.0129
